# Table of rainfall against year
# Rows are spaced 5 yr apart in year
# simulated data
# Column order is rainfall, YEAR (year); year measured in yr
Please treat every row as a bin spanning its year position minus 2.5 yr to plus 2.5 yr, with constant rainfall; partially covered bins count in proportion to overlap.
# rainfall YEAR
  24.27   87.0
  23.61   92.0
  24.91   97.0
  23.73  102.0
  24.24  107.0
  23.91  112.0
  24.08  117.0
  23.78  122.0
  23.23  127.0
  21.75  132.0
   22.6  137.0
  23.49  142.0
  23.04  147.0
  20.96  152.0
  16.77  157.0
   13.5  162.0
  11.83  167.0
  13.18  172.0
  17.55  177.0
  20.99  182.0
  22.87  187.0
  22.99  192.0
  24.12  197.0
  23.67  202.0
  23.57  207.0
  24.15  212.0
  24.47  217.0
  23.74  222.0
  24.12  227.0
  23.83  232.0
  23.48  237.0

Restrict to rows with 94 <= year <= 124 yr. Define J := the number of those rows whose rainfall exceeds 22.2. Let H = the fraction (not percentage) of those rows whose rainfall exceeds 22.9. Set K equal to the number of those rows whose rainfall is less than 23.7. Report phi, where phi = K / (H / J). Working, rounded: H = 1.0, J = 6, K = 0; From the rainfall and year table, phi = 0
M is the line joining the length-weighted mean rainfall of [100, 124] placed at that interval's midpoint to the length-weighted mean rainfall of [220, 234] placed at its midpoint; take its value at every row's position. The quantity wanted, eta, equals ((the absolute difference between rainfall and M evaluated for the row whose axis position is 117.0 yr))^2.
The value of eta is 0.0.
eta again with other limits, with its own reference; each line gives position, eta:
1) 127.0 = 0.5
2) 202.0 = 0.1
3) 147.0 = 0.8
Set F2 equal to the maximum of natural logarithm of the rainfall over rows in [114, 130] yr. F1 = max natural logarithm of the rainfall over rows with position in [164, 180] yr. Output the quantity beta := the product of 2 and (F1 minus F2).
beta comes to -0.63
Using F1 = 2.87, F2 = 3.18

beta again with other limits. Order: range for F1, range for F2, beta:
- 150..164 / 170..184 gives 0.00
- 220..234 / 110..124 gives 0.00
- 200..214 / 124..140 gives 0.08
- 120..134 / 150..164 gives 0.25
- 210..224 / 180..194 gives 0.12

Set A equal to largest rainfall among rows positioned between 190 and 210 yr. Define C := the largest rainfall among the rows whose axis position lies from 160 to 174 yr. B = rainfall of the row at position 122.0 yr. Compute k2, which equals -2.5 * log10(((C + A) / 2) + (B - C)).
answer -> -3.66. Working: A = 24.12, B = 23.78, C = 13.5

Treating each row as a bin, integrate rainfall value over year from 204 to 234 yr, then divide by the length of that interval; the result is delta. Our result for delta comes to 23.98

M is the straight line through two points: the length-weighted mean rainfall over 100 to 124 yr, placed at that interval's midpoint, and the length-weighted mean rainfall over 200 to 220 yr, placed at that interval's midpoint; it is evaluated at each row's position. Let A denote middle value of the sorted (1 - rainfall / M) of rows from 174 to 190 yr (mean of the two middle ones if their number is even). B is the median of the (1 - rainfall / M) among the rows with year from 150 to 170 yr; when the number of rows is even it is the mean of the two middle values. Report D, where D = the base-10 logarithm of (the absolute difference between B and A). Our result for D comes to -0.6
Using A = 0.124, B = 0.37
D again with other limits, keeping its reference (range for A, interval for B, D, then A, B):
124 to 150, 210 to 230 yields -1.3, 0.038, -0.01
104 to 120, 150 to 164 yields -0.5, -0.005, 0.30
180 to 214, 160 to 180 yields -0.4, 0.017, 0.44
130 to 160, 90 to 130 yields -1.2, 0.074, 0.00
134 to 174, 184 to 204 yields -0.7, 0.213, 0.03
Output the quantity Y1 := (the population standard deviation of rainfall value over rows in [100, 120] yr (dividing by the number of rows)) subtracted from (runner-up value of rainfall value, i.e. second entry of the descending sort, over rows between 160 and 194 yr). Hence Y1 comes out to 22.7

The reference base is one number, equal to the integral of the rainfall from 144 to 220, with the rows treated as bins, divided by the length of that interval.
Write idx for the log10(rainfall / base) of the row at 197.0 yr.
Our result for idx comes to 0.075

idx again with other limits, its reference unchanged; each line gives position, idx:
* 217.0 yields 0.081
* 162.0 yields -0.177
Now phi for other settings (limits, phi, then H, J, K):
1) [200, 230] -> 12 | 1.0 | 6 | 2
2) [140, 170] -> 36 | 0.3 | 2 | 6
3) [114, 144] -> 30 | 0.7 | 5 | 4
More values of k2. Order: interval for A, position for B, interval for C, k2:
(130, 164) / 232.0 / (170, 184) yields -3.50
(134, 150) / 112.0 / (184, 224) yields -3.42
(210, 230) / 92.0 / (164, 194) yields -3.47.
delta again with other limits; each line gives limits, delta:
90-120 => 24.08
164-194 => 18.08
